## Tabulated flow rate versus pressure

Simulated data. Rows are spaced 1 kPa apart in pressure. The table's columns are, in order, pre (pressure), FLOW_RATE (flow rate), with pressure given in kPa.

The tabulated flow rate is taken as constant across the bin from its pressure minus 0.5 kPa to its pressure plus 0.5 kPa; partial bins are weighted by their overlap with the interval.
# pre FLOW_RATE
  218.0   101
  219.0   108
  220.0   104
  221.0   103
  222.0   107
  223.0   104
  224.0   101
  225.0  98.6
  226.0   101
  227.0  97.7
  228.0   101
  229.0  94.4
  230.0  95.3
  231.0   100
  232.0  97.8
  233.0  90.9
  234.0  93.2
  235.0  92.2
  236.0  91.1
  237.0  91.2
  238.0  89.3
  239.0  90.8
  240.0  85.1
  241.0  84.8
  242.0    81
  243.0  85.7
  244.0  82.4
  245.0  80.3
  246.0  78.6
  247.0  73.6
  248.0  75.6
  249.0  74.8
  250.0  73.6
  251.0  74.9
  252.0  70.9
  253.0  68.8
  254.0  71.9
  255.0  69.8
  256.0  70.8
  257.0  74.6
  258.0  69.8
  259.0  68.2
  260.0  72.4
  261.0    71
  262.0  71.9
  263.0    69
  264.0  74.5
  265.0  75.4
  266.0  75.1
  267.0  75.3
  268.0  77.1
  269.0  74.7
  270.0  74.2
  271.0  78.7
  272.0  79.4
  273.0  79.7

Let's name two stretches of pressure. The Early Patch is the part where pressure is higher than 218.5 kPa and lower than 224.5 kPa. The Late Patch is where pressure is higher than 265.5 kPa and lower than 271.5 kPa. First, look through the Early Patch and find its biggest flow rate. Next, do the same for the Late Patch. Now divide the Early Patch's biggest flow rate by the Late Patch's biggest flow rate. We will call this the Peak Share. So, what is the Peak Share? 1.37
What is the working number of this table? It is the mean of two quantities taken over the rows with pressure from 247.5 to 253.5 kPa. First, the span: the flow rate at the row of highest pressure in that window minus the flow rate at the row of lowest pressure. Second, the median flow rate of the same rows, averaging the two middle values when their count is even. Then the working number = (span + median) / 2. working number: 34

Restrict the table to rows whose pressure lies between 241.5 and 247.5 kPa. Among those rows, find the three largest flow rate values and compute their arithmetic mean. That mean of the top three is 83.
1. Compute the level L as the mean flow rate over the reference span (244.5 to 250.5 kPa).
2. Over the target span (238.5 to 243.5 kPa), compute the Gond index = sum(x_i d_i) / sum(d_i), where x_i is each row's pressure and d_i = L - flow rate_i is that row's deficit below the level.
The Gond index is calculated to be 240.7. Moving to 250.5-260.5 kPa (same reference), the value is 255.8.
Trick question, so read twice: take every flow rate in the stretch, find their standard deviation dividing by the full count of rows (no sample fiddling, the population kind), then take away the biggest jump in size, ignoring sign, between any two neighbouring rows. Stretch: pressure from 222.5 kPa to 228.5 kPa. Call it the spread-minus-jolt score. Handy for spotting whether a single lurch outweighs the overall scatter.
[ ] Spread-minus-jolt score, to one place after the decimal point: -1.3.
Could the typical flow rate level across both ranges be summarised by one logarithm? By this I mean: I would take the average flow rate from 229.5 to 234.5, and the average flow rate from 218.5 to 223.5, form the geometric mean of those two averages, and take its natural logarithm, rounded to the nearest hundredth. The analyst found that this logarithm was 4.61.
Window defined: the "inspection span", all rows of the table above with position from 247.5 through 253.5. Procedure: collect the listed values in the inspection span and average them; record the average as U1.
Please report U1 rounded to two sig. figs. 73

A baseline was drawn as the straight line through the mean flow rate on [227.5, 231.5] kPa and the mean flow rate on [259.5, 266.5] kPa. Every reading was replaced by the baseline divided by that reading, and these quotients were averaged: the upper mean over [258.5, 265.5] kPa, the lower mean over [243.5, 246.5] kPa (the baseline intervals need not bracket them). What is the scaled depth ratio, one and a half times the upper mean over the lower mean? 1.44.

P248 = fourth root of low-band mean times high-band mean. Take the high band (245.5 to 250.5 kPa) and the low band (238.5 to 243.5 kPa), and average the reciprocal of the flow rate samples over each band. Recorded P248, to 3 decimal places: 0.112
